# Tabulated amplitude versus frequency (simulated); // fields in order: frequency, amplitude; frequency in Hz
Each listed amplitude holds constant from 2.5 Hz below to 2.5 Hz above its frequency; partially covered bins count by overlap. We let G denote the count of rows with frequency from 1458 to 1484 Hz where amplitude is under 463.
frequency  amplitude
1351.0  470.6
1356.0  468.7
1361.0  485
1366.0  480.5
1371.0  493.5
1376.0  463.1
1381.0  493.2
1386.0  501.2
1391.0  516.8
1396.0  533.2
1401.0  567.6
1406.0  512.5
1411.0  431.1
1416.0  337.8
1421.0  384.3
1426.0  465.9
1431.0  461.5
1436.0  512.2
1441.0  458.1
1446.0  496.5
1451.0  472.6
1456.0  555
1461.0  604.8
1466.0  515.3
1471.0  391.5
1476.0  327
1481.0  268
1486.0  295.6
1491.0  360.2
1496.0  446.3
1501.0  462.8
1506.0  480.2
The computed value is 3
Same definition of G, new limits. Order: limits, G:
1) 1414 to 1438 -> 3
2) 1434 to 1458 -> 1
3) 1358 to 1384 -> 0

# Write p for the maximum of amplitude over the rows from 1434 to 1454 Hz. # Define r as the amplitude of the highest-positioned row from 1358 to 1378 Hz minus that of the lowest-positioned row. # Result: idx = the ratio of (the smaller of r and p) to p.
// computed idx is -0.04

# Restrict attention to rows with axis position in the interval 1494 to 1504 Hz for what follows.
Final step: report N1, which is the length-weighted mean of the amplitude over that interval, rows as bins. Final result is 456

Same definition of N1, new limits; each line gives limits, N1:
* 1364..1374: 486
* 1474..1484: 296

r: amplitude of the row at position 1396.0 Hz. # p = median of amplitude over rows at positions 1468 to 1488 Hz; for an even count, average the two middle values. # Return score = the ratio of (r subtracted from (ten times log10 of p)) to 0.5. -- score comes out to -1017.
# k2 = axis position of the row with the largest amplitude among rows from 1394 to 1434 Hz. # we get 1401.0 Hz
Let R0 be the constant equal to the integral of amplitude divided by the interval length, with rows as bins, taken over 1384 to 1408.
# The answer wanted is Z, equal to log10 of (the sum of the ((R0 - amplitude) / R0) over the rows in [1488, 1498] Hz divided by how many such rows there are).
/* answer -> -0.6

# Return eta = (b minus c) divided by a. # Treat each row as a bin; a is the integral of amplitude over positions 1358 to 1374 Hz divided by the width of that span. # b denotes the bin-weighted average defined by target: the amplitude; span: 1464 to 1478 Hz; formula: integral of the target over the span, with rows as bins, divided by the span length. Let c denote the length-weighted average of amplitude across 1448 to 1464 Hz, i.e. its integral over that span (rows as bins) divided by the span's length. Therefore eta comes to -0.27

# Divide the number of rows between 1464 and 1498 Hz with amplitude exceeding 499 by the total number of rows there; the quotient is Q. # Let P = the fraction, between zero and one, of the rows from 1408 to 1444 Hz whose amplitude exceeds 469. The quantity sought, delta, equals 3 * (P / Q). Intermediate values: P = 0.14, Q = 0.1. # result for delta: 3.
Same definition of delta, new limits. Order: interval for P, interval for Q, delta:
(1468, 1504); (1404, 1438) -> 0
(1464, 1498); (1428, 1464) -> 1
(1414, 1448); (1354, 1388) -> 6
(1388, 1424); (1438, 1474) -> 4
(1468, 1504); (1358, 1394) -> 0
